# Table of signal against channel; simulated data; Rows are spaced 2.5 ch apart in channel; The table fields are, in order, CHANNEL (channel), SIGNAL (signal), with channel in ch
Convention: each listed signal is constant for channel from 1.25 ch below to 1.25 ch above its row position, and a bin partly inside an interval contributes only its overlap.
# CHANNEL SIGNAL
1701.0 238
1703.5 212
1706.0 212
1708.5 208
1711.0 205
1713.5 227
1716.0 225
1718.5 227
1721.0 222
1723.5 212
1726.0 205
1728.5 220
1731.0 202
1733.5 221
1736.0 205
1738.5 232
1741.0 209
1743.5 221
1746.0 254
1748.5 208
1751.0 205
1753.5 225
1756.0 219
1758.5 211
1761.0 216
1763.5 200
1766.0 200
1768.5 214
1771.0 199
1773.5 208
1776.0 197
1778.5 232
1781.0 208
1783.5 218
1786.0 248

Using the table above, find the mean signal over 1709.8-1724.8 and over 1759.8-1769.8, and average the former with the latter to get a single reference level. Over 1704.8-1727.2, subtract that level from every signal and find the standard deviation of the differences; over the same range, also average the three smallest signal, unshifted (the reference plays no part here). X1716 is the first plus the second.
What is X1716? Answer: 215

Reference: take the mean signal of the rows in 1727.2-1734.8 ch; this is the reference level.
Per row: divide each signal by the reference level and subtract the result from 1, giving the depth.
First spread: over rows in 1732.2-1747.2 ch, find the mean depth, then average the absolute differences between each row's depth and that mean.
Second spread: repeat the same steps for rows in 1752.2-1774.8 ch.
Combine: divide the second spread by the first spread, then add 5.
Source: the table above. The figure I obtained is 5.58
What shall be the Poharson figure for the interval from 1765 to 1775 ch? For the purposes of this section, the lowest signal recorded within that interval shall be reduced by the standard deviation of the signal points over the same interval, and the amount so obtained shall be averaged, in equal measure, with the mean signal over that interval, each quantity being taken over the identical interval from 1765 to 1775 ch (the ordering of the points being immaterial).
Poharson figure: 199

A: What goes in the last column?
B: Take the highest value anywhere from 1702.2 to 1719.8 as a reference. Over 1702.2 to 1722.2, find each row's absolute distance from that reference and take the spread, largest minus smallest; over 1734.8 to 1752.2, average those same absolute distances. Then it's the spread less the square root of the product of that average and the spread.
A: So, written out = 2.7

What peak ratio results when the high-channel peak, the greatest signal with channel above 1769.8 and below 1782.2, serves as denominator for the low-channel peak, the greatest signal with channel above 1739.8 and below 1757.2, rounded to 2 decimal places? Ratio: 1.09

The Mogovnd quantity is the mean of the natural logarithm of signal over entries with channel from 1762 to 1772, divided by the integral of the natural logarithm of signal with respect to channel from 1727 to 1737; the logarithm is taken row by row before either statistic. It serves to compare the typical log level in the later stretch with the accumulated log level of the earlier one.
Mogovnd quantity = 0.099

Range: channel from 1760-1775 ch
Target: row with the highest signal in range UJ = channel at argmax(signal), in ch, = 1761.0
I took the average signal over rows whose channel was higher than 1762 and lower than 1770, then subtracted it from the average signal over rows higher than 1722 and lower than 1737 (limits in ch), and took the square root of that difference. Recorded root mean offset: 2.5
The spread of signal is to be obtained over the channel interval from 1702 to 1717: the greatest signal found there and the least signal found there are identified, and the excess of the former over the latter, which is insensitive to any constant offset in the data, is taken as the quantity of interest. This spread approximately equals 22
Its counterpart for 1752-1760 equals 14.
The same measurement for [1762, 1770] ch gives 14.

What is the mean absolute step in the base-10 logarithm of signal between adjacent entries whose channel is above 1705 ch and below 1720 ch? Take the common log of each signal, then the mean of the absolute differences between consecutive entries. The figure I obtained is 0.013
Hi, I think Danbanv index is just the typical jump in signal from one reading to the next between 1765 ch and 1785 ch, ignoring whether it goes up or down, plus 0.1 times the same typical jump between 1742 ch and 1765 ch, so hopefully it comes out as 19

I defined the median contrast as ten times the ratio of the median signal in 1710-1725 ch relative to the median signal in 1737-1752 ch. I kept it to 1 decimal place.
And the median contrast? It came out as 10.4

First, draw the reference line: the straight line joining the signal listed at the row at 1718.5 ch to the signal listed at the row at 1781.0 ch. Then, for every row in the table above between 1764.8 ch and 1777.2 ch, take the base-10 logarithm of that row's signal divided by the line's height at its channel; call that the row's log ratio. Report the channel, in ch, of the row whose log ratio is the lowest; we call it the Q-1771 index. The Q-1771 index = 1776.0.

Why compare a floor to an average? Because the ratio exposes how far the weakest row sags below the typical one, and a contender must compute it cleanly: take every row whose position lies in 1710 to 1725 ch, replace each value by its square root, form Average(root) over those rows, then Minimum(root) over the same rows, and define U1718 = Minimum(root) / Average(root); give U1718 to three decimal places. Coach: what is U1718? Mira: 0.966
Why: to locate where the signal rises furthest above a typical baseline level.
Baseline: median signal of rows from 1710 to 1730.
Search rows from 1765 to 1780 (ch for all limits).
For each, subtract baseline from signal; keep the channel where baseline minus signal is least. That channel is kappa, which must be 1778.5 ch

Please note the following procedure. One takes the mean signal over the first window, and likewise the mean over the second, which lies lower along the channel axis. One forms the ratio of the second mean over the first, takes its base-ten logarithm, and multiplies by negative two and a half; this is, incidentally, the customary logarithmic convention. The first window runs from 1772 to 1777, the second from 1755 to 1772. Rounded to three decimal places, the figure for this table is -0.031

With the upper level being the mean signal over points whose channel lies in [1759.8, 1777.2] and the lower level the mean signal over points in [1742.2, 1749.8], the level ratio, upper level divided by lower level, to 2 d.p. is 0.90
